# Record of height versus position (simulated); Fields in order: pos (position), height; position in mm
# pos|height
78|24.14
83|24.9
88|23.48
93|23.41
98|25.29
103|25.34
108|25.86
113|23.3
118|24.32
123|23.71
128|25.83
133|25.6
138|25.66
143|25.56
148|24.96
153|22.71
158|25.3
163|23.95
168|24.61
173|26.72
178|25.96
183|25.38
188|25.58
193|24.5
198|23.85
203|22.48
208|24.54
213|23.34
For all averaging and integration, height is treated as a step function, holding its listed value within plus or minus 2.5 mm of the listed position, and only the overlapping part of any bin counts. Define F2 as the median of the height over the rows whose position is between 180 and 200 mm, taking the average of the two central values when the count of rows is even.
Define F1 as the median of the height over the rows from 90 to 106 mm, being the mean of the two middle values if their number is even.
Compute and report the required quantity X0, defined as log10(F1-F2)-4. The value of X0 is -4.46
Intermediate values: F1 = 25.3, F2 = 24.9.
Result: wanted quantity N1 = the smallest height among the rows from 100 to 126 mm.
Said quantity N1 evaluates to 23.3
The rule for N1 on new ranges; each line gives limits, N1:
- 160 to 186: 23.95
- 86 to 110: 23.41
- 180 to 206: 22.48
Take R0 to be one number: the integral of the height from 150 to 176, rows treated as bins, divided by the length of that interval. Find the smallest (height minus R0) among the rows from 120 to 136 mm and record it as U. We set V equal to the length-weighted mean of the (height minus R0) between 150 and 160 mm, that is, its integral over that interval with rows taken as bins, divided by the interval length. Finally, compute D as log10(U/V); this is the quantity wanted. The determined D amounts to 0.1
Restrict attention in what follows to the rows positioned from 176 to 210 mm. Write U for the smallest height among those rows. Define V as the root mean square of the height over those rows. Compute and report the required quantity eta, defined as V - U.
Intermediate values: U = 22.48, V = 24.6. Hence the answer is 2.2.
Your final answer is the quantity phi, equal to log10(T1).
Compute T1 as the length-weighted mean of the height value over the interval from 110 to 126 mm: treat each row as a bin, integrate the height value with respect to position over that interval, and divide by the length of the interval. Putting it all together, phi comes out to 1.38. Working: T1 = 23.9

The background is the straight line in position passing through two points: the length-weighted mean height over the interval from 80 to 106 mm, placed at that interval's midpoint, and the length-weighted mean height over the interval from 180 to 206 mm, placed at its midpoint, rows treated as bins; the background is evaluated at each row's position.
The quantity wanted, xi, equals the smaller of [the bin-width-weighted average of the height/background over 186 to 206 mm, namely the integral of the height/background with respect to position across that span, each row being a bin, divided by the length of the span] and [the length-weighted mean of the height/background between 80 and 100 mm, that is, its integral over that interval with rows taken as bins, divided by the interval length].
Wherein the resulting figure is 0.99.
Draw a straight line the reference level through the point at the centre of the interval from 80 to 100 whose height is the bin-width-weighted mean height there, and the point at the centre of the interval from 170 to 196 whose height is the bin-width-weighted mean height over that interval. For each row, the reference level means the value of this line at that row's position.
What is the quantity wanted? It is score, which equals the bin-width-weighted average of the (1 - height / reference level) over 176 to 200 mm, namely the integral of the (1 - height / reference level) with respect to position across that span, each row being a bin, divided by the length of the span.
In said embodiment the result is 0.023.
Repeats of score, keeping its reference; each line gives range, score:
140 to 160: 0.018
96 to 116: -0.019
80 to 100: 0.000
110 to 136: 0.005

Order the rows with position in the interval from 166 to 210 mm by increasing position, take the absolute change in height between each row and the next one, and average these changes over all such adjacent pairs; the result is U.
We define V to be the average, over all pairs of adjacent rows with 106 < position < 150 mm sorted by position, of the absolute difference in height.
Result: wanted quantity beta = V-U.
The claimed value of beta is -0.2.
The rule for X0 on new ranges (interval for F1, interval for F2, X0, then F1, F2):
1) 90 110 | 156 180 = -5.82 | 25.3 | 25.3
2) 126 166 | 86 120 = -3.95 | 25.4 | 24.3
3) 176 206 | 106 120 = -4.21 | 24.9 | 24.3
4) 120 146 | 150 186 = -4.52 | 25.6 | 25.3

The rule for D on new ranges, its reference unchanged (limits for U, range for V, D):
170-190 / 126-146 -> -0.1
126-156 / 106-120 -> 0.9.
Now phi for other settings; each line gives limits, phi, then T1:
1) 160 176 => 1.40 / 25.1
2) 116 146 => 1.40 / 25.1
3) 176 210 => 1.39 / 24.6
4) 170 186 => 1.41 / 26.0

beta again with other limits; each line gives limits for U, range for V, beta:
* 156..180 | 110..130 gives 0.0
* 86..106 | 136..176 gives 0.7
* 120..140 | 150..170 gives 0.7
